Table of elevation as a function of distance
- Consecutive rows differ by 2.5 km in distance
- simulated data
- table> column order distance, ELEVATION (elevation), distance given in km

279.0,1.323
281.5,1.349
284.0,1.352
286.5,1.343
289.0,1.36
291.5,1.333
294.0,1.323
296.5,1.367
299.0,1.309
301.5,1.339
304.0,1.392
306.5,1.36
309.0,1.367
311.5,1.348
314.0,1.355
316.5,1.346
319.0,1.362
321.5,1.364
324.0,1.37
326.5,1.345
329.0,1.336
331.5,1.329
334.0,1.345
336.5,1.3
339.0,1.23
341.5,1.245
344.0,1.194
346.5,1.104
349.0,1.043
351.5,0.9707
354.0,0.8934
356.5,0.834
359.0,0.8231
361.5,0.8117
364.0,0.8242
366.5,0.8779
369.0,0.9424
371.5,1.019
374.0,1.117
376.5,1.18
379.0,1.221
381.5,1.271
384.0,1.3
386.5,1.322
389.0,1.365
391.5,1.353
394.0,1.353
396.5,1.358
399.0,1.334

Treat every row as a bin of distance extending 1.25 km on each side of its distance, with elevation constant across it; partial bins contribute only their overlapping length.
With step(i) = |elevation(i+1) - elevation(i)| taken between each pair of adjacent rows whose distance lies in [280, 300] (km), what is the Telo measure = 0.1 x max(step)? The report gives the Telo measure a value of 0.0058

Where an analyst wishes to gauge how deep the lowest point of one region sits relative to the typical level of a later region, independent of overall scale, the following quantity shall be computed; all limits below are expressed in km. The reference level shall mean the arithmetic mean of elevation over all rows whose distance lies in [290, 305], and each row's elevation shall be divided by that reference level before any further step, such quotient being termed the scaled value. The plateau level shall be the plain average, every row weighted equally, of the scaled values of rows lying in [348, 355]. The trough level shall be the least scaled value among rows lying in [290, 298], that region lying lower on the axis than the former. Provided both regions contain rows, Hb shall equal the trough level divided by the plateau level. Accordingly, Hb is 1.37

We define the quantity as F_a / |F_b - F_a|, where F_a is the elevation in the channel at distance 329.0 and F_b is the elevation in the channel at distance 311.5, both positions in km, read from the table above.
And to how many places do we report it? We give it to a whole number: 111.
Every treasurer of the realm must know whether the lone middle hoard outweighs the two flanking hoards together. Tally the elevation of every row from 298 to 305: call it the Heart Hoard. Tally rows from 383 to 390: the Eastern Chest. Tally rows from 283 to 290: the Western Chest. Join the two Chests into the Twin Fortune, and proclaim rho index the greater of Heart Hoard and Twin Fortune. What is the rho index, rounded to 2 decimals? 8.04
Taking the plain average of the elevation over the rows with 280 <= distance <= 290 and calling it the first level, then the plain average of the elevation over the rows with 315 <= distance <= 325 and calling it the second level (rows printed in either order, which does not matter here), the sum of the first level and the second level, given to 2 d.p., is 2.71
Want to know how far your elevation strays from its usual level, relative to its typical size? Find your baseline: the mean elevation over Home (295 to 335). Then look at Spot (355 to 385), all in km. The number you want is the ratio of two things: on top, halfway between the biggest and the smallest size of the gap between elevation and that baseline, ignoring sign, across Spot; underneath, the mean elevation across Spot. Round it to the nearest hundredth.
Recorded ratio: 0.29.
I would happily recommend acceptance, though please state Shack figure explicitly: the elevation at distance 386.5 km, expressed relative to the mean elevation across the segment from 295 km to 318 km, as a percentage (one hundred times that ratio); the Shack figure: 98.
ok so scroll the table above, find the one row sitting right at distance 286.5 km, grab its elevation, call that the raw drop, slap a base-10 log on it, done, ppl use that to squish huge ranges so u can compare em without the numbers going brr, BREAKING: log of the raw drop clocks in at 0.128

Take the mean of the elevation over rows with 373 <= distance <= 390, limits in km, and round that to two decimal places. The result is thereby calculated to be 1.25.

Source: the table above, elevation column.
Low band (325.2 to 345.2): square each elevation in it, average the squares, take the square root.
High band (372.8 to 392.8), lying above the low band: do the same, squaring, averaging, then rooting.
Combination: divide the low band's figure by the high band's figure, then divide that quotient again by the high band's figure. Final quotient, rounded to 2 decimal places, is 0.80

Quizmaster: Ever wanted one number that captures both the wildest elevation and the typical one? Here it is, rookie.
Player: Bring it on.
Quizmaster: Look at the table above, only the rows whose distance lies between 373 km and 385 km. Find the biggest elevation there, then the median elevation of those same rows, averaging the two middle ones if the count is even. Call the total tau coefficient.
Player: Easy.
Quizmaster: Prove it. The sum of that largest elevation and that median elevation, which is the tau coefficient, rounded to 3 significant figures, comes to 2.52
